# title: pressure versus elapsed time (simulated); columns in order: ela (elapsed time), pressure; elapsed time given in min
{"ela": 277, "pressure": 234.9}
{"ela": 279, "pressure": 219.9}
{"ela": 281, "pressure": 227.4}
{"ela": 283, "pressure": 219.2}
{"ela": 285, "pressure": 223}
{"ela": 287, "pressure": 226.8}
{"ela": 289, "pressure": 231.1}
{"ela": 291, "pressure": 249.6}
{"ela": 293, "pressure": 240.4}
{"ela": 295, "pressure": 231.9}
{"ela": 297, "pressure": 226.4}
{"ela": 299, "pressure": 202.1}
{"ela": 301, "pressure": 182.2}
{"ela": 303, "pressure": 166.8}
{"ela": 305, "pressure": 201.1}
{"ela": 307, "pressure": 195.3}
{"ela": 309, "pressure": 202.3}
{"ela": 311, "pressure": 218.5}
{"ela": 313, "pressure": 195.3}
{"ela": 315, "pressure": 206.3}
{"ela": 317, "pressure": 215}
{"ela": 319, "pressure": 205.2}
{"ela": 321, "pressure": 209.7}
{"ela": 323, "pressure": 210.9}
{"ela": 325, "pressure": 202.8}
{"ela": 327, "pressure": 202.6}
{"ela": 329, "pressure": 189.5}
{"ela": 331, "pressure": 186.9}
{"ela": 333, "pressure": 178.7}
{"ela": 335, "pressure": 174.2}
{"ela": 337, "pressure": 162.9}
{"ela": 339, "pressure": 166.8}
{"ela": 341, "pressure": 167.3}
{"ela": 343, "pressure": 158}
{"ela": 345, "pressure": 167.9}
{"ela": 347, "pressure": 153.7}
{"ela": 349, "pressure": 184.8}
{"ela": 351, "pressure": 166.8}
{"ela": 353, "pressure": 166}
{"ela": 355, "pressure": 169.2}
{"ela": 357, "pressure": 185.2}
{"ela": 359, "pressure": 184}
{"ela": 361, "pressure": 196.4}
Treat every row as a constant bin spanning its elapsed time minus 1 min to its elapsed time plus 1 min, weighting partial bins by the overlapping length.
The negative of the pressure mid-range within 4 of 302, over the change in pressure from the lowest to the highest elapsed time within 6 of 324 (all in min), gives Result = 12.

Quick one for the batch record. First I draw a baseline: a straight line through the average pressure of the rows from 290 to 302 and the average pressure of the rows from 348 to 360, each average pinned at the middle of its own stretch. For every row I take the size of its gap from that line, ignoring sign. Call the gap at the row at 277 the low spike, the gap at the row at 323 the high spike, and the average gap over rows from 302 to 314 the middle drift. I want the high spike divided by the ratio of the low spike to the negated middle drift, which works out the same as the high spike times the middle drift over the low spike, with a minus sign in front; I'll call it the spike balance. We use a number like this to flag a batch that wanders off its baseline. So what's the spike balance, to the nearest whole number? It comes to -84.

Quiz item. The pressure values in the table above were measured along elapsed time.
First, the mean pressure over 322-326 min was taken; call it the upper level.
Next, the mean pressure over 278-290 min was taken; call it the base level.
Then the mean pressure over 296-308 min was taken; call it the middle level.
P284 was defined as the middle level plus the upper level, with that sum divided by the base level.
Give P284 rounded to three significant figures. 1.79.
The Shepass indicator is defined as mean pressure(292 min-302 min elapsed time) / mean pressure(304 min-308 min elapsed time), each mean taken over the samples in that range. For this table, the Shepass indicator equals 1.09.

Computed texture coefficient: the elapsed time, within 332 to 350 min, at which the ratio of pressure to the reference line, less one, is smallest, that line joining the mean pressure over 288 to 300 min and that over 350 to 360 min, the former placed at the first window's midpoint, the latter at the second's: 347 min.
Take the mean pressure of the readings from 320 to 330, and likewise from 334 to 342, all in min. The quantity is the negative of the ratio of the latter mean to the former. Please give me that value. -0.83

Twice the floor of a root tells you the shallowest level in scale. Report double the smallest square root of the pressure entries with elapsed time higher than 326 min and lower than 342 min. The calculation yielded 25.5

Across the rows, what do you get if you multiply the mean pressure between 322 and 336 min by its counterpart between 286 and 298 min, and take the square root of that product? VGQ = 212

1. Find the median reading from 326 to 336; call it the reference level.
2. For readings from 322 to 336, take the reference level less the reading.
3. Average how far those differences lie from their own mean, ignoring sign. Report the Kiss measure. 11.3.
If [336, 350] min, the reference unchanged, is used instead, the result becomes 6.6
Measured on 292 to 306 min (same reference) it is 22.0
